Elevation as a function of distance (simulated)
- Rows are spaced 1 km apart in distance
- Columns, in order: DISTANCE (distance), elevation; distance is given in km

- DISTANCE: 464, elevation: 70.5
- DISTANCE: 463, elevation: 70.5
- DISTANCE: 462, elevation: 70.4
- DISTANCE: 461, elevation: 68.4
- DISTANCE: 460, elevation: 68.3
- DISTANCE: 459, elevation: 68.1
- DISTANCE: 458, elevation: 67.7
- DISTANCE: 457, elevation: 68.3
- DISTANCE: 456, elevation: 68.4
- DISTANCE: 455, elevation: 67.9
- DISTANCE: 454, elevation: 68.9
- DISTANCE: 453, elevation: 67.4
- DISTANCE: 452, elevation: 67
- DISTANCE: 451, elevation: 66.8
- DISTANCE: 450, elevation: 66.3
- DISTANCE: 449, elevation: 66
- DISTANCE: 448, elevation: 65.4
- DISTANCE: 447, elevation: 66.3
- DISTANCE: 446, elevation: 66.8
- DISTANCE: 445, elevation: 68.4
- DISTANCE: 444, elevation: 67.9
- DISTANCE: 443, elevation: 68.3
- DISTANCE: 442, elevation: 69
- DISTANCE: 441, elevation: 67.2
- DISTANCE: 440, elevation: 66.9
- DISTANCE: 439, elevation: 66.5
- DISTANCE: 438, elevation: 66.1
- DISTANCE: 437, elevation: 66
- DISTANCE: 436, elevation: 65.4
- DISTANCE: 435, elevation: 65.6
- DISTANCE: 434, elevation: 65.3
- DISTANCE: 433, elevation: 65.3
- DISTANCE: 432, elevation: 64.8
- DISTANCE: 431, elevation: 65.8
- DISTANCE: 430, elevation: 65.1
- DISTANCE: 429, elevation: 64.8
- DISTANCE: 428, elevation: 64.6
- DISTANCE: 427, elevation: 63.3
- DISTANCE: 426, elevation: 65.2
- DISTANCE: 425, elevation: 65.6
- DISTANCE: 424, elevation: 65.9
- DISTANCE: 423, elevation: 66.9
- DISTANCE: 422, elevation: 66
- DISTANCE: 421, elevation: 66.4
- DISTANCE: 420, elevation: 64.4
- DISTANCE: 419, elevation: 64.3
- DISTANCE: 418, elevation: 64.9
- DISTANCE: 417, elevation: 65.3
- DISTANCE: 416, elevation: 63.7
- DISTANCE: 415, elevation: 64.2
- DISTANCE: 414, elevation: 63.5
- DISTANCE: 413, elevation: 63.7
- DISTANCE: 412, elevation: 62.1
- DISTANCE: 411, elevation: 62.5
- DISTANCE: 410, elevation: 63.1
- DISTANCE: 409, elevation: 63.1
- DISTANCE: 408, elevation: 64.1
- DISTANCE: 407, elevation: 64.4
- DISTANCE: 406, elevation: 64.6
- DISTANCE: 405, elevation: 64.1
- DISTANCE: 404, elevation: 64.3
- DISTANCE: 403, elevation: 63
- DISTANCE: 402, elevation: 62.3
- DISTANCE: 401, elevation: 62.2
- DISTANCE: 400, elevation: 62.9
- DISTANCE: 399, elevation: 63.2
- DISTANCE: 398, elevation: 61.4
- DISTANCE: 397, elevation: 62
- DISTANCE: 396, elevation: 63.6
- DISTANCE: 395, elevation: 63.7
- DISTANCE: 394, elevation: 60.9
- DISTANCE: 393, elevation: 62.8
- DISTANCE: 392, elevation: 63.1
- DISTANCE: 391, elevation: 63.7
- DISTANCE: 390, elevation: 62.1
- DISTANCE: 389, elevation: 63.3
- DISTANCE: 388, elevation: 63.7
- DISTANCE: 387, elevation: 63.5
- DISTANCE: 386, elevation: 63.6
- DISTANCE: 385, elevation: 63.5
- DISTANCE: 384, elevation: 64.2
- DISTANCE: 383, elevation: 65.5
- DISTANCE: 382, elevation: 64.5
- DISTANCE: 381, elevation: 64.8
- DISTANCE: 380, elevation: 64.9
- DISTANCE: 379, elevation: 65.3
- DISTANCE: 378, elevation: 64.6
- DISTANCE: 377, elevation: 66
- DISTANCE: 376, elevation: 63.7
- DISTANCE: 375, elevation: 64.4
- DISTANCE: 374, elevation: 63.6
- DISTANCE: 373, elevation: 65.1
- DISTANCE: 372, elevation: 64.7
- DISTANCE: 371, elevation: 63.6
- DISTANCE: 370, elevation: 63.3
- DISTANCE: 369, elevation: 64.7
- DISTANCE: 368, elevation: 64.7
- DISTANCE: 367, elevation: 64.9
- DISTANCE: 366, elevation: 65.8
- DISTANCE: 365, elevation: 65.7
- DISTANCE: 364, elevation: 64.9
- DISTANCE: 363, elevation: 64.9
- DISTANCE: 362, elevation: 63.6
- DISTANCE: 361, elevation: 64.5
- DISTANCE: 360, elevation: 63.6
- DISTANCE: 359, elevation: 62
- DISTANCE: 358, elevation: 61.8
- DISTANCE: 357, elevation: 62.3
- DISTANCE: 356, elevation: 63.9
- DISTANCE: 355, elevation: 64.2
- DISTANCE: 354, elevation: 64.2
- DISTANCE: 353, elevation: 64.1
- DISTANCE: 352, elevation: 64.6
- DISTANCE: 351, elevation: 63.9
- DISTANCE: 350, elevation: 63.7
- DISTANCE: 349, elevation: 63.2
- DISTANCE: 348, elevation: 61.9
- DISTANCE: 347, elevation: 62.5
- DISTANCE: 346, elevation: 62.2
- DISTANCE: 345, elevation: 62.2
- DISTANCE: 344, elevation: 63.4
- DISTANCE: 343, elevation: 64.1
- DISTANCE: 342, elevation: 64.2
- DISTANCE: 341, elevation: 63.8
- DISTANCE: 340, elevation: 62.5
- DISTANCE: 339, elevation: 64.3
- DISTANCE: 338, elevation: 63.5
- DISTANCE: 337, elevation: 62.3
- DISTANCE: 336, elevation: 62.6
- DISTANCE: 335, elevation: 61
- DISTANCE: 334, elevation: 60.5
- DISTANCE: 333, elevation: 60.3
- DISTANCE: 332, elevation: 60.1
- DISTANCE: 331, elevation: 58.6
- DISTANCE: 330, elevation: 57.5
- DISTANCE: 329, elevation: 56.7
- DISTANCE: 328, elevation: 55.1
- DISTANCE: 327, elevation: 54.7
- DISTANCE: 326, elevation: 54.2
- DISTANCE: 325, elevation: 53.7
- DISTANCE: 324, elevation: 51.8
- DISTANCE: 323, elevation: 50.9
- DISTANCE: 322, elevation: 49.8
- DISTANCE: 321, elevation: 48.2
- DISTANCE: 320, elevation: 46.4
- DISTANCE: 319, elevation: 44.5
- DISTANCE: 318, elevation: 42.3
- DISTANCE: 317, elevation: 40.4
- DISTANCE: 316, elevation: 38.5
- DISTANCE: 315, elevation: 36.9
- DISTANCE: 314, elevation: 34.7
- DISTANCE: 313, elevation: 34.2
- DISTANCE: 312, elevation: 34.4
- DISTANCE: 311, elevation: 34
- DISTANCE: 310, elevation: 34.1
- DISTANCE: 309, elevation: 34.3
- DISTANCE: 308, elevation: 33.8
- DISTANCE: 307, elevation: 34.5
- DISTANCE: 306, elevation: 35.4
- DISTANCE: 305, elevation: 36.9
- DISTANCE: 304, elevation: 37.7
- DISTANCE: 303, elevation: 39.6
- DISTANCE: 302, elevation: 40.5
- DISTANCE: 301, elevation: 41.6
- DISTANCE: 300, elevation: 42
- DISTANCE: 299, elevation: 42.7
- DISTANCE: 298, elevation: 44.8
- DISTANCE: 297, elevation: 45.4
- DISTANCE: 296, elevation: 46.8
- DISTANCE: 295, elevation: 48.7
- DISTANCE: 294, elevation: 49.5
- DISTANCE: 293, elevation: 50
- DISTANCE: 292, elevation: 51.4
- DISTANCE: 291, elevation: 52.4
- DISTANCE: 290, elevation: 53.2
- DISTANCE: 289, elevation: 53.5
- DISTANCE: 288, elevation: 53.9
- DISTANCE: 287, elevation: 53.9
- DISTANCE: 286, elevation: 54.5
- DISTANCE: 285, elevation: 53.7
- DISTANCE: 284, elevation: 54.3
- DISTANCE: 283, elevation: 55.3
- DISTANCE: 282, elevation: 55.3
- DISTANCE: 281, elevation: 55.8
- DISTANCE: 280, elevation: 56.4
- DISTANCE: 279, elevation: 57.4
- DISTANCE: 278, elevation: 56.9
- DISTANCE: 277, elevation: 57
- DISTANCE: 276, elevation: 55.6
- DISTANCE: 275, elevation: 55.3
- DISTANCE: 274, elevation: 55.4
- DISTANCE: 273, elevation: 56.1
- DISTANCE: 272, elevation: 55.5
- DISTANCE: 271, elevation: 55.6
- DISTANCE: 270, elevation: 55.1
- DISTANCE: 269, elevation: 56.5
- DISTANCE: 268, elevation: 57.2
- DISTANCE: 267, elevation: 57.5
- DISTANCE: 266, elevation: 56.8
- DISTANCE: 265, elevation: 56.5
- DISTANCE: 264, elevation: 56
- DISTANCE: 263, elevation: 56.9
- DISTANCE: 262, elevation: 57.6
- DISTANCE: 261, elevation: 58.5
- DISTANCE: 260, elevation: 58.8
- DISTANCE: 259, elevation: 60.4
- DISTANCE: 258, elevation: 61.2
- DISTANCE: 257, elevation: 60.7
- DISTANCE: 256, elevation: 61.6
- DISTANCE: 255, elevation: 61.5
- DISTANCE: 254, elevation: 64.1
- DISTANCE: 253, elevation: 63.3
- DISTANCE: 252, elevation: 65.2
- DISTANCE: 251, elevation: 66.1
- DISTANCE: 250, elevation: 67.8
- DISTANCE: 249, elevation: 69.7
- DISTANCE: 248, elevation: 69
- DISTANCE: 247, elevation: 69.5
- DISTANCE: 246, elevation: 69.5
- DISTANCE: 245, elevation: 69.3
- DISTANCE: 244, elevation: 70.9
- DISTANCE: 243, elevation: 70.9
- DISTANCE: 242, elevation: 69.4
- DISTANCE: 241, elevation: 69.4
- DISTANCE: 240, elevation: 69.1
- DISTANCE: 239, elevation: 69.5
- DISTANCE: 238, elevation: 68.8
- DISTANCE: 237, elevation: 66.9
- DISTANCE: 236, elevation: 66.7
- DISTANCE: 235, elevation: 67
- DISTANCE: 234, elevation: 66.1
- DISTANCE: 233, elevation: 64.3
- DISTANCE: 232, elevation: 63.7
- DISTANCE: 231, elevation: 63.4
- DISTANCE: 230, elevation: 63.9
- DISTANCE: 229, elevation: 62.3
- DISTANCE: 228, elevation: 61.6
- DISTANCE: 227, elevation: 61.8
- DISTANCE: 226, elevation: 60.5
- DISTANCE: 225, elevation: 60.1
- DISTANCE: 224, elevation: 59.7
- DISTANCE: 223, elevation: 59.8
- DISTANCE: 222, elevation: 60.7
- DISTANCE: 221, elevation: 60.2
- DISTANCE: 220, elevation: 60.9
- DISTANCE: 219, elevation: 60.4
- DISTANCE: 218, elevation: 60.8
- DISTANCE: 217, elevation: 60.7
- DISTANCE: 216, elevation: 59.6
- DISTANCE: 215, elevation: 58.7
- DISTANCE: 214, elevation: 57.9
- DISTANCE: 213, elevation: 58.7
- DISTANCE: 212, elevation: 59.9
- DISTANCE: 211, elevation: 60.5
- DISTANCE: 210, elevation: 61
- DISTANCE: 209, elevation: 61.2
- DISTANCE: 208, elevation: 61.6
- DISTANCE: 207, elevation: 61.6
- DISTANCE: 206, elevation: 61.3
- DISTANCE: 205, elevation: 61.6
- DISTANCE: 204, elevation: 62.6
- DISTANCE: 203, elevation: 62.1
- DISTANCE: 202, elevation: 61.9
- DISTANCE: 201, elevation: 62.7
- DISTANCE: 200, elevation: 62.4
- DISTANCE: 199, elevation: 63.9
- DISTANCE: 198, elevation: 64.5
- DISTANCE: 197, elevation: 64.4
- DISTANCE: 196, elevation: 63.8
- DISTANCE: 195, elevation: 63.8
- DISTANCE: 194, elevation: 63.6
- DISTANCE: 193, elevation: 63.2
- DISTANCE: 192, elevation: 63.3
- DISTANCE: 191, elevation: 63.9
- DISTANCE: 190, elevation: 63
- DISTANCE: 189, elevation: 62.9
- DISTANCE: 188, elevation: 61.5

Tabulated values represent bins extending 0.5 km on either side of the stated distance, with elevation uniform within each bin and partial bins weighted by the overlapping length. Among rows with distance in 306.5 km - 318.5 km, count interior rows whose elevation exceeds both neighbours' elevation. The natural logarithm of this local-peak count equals 0.69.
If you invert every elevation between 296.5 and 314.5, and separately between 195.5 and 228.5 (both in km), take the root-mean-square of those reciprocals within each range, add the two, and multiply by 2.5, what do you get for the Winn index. 0.108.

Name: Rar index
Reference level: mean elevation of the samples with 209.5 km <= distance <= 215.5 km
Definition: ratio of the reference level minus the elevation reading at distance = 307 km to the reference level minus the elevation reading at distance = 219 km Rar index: -26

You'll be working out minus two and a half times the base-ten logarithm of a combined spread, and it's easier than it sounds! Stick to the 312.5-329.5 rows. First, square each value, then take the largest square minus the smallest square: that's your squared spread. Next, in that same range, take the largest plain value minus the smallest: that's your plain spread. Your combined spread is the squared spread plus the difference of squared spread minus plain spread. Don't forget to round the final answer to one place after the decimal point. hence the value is -9.0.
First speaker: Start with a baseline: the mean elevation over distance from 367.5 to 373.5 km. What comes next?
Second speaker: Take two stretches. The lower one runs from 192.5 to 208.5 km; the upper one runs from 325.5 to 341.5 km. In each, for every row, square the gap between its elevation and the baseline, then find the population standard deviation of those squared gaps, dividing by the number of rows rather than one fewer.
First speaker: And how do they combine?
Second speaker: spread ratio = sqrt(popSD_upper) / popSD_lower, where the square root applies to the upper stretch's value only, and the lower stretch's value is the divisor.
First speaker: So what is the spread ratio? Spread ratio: 1.8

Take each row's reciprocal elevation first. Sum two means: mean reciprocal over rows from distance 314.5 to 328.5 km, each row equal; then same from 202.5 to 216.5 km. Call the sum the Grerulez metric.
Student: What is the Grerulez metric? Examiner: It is 0.038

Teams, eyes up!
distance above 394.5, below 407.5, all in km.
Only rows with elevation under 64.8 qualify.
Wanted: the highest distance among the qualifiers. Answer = 407 km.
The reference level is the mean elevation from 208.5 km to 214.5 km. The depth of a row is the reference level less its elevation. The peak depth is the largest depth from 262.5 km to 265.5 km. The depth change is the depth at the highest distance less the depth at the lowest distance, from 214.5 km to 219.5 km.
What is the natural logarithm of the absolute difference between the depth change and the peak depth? 2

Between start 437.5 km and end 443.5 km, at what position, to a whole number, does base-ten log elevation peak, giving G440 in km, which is 442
